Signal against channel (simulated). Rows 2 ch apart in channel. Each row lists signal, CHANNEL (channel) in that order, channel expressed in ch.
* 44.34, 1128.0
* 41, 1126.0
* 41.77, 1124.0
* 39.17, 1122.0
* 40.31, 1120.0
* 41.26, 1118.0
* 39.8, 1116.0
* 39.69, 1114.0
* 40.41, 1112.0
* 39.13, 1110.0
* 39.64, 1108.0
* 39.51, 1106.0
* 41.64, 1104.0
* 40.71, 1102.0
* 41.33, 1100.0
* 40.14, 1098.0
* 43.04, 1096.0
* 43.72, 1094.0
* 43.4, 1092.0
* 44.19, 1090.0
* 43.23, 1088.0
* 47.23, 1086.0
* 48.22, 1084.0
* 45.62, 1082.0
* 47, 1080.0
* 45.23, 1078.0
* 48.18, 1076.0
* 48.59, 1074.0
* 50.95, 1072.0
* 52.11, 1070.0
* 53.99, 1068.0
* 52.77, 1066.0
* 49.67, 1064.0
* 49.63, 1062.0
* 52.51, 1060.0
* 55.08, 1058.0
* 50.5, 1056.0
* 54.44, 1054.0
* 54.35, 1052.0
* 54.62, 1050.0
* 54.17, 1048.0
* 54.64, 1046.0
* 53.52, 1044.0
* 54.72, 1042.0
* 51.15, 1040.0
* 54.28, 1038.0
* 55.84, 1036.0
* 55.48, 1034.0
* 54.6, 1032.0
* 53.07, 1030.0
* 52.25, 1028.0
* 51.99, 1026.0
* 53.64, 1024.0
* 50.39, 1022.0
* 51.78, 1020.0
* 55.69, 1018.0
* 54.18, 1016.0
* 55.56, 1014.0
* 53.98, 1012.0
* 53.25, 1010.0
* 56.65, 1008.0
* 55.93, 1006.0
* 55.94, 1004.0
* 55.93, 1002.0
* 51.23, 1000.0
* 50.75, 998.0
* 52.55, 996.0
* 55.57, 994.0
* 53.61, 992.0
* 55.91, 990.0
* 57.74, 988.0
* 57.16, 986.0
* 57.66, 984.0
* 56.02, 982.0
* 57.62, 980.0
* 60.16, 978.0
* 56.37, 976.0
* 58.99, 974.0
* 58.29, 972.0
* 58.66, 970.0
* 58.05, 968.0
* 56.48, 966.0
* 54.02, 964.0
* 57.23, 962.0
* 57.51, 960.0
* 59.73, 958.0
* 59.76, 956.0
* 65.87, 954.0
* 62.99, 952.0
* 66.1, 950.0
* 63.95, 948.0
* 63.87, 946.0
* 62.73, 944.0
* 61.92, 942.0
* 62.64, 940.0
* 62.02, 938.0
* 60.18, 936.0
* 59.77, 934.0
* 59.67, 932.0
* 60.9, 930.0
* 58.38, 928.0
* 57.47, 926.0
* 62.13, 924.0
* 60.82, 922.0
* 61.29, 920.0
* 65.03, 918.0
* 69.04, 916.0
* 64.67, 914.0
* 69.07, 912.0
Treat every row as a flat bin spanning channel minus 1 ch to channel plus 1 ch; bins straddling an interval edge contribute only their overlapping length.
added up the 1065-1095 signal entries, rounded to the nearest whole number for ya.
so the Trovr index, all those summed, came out 714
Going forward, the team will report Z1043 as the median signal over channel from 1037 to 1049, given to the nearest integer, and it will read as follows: 54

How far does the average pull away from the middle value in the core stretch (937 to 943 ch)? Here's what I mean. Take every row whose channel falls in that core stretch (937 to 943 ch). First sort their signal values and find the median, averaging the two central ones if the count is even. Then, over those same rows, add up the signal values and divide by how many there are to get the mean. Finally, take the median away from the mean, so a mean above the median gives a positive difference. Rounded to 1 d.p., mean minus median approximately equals 0.2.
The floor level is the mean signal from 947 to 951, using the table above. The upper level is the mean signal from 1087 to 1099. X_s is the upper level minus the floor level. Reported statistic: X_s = -22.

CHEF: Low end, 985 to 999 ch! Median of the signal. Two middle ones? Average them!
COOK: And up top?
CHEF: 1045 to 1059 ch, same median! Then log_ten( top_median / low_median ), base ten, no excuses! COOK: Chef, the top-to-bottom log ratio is -0.01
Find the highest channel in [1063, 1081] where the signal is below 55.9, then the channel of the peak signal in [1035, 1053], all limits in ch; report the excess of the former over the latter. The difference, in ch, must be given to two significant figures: 44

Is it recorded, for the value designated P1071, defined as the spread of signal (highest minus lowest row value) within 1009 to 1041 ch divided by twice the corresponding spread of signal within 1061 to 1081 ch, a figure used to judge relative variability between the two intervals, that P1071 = 0.31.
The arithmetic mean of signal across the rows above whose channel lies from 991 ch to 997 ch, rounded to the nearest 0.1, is 53.9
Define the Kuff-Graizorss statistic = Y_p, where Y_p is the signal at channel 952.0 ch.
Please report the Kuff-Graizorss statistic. 62.99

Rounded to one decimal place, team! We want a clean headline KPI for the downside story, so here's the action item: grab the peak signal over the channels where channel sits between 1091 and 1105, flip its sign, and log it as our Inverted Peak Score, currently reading -43.7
